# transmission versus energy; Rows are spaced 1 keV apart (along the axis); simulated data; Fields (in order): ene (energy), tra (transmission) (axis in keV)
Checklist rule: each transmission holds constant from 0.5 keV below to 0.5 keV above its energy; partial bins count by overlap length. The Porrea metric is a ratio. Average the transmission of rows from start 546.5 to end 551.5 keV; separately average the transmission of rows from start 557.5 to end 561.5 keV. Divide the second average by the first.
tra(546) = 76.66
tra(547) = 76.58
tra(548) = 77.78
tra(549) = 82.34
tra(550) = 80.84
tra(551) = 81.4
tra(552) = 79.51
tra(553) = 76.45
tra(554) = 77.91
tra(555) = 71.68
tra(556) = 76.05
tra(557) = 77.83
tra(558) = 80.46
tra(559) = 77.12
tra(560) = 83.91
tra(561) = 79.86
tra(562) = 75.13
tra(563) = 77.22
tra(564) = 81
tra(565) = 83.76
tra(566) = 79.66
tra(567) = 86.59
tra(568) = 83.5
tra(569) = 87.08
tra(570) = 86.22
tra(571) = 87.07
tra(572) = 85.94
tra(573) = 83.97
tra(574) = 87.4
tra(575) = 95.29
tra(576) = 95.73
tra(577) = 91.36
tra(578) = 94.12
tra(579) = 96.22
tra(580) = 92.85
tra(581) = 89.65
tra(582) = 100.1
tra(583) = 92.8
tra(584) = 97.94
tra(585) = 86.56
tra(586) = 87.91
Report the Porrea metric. 1.01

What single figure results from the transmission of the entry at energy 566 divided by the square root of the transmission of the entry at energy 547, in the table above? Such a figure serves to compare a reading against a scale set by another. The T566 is 9.1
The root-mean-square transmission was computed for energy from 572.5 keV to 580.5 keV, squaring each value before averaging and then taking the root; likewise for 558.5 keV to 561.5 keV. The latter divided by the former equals 0.87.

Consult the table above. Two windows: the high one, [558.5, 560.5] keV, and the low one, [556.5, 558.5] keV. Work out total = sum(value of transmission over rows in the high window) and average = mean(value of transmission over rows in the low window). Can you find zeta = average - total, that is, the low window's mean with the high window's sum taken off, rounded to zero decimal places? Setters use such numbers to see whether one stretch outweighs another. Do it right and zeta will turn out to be -82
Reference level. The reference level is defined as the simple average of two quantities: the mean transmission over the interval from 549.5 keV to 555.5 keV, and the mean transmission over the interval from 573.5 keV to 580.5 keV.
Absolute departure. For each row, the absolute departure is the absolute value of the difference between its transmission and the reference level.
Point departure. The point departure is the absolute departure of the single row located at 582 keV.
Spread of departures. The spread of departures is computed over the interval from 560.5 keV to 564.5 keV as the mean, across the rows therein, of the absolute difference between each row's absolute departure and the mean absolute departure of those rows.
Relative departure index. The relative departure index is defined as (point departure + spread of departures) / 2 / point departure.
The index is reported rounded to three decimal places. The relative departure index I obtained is 0.573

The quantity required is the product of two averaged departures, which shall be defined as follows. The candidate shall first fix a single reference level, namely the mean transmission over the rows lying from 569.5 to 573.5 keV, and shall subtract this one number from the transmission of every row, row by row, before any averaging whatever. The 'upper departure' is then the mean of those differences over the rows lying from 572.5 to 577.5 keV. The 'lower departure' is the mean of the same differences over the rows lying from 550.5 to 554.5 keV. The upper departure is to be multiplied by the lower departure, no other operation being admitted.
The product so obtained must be -35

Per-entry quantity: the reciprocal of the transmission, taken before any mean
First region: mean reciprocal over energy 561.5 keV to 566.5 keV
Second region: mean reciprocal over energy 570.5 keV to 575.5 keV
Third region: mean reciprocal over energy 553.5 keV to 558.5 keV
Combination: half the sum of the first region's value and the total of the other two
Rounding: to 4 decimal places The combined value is 0.0185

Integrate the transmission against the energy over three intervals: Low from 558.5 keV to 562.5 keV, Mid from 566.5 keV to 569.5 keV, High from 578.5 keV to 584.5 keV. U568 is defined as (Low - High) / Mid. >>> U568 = -1.0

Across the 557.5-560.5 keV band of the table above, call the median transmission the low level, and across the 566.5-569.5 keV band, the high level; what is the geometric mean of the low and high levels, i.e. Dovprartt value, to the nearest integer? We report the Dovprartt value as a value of 83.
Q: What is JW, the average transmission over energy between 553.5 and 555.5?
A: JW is 75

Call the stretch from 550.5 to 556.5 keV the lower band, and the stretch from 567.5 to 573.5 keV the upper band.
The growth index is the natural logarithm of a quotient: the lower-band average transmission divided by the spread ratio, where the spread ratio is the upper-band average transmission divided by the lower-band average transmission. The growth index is 4.24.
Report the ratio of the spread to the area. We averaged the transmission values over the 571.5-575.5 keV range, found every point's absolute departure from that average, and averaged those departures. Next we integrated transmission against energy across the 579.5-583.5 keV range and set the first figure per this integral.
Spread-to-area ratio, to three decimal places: 0.010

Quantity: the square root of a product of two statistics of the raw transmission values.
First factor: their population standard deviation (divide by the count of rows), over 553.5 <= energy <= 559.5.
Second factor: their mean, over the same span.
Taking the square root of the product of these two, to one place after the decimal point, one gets 14.3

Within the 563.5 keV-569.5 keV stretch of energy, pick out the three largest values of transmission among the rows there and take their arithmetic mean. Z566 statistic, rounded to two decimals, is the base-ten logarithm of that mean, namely 1.93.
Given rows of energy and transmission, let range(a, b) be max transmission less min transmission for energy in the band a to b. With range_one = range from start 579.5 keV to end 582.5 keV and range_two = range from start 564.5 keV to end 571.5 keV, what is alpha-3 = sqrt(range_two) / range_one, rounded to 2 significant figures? 0.26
